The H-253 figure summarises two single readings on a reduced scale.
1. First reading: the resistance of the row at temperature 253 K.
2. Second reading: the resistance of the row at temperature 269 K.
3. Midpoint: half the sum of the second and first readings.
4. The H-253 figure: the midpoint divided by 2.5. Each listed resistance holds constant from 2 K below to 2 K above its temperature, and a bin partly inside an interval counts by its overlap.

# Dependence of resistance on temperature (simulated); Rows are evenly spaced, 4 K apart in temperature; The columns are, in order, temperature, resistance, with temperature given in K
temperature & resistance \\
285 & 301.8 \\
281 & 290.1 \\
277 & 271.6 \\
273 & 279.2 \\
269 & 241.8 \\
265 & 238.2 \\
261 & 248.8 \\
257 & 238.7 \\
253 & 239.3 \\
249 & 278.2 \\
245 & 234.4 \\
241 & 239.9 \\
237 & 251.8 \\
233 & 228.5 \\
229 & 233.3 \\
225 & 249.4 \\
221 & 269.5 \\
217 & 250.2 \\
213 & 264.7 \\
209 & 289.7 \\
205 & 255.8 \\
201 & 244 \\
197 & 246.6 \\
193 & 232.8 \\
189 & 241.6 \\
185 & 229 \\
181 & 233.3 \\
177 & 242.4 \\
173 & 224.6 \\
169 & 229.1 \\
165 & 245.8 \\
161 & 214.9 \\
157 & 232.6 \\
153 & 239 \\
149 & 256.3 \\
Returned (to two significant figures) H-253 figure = 96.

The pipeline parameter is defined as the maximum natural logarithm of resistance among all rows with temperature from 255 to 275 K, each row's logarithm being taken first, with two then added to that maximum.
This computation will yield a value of 7.63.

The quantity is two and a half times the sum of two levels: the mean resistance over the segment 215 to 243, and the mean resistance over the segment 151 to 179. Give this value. 1197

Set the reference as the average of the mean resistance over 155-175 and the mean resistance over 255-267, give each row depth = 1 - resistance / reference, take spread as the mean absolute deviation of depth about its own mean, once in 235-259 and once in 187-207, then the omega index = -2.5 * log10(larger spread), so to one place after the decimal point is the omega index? 3.2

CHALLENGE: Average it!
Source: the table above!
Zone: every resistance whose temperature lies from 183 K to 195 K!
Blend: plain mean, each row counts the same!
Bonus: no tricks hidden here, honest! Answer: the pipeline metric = 234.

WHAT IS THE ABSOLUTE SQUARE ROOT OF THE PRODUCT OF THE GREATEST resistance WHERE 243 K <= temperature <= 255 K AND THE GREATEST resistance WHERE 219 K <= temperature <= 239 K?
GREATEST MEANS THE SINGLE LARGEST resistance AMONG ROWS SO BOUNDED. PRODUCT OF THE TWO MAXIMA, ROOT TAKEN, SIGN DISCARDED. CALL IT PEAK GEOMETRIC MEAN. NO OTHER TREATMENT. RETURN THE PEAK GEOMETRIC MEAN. 274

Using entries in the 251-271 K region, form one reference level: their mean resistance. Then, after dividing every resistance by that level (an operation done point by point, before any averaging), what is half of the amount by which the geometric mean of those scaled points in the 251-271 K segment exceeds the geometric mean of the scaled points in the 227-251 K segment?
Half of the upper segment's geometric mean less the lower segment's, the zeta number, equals -0.01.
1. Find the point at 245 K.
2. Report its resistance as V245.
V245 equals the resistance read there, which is 234.4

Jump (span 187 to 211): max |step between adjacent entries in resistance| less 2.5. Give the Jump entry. 31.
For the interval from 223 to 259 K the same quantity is 41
